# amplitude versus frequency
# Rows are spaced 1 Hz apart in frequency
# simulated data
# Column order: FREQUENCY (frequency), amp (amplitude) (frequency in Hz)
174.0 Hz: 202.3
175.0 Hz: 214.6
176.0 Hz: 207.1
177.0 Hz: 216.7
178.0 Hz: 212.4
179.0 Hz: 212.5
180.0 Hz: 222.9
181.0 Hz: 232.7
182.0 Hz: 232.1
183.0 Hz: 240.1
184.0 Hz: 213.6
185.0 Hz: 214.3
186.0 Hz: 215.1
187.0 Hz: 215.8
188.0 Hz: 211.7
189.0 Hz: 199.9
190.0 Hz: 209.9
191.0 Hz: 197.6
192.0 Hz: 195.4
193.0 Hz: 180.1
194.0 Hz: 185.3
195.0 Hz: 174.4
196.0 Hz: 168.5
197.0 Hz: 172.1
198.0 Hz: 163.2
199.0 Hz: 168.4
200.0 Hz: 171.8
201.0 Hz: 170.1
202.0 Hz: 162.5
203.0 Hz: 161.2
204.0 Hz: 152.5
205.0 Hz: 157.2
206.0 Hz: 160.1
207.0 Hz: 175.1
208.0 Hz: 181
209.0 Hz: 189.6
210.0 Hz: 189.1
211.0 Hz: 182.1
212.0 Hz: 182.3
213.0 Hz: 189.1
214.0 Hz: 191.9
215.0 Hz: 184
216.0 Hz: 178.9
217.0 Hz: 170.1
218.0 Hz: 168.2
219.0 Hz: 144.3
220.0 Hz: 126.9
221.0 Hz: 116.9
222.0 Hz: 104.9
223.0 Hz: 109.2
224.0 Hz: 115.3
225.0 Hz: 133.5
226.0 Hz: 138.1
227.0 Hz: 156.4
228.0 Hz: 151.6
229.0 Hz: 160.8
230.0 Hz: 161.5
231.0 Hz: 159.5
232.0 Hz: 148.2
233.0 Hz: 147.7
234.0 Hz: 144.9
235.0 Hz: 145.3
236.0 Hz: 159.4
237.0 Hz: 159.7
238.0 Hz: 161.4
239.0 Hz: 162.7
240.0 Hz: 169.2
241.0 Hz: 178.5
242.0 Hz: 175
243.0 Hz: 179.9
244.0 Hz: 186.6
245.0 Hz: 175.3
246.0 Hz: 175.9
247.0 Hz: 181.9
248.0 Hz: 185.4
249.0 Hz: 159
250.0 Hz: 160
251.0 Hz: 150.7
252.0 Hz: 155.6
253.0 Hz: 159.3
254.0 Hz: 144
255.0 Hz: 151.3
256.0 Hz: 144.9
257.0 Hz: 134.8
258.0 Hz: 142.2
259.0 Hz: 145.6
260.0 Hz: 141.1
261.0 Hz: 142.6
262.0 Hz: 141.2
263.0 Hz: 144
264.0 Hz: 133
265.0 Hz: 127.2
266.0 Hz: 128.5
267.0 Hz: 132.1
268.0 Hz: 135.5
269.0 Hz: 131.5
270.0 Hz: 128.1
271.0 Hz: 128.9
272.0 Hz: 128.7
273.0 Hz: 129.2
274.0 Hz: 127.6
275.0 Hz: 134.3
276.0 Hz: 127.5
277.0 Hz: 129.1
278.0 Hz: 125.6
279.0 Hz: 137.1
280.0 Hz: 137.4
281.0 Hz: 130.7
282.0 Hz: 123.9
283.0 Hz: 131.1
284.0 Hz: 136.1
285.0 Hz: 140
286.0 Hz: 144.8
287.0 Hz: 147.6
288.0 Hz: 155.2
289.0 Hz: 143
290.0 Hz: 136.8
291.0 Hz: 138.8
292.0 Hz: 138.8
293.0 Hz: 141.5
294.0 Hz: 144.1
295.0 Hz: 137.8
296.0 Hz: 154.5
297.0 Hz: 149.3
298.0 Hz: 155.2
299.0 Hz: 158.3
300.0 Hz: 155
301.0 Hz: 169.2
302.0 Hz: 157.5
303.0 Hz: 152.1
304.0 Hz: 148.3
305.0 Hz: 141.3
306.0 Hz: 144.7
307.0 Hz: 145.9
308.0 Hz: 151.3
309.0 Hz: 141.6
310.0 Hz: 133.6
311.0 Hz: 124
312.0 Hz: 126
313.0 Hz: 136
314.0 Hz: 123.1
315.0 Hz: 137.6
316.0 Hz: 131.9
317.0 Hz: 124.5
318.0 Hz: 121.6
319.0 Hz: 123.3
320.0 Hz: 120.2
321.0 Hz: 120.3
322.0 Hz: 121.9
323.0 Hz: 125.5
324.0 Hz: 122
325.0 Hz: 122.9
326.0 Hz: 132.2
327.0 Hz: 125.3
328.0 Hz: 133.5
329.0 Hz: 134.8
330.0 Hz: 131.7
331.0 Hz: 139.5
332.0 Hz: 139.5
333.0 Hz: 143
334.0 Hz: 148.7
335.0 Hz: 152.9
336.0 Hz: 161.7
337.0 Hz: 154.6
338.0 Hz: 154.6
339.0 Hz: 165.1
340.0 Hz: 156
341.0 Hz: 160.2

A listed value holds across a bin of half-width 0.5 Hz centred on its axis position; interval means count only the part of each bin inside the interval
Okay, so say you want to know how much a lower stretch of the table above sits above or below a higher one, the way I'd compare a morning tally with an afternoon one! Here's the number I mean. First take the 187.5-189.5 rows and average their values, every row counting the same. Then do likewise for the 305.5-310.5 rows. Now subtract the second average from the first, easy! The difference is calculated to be 62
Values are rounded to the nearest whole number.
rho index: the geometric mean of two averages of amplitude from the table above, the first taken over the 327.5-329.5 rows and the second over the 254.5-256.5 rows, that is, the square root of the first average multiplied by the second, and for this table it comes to 141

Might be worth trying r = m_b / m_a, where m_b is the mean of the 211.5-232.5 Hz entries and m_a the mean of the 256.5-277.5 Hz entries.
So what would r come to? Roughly 1.13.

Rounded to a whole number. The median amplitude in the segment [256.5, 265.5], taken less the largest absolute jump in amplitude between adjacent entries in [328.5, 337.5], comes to 132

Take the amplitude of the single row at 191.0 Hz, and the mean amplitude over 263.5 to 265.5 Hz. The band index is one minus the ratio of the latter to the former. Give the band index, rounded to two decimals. 0.34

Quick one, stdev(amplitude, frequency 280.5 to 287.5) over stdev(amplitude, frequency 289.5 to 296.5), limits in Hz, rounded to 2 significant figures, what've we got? 1.4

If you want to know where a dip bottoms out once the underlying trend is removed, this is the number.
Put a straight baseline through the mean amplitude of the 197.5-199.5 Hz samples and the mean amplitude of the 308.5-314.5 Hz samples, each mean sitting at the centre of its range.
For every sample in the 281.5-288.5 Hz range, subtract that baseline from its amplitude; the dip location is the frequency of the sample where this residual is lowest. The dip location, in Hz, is 282.0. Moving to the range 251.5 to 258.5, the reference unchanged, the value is 257.0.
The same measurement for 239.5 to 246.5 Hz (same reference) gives 240.0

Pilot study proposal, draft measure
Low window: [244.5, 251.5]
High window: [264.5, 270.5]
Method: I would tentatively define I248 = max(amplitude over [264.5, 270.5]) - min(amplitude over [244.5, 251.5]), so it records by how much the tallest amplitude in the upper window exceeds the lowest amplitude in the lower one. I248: -15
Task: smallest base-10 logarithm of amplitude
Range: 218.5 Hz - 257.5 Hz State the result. 2.02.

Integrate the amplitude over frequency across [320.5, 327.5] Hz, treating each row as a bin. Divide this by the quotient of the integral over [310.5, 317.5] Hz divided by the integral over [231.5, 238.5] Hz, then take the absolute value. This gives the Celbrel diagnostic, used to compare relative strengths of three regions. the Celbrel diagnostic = 1028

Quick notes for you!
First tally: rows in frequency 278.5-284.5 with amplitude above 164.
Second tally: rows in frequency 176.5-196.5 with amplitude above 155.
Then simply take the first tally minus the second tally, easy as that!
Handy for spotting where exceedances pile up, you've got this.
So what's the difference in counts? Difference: -20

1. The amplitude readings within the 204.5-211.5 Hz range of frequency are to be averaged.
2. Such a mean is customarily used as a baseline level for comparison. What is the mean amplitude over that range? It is 176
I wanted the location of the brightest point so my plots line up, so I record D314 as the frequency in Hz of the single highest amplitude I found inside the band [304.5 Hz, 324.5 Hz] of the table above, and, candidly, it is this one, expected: 308.0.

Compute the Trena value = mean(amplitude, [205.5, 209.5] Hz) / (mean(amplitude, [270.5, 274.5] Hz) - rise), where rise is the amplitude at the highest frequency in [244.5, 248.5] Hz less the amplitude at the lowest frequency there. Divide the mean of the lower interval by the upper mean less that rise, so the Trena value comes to 1.5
